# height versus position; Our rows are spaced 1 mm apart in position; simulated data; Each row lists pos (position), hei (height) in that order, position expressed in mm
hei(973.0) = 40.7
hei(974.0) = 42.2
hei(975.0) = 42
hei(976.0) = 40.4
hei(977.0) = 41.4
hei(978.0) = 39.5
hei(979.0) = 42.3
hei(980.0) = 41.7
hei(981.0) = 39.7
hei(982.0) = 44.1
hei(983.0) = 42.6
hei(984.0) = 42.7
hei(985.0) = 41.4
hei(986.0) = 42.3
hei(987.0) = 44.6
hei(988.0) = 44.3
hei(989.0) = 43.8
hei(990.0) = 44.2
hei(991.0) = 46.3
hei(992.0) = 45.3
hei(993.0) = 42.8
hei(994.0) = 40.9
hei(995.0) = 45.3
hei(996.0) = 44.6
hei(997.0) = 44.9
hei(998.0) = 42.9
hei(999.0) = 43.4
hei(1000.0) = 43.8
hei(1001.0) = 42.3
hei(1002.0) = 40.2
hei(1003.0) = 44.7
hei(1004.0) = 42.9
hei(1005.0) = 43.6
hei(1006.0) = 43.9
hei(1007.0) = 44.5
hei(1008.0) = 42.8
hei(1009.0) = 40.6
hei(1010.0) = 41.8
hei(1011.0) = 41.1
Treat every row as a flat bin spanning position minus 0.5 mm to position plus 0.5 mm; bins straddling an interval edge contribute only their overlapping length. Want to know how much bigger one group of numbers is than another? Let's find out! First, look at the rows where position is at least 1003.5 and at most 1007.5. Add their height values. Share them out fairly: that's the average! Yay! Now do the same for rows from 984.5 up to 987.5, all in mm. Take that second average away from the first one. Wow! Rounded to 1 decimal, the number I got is 1.0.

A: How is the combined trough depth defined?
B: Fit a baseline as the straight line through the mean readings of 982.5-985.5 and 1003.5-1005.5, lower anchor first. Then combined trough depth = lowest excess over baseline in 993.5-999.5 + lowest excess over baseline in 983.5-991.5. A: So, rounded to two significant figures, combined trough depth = -2.7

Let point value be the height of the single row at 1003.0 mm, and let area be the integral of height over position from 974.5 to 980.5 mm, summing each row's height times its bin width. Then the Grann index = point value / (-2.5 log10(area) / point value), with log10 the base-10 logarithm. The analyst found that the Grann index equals -334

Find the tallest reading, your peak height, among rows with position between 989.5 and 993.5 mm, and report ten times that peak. 463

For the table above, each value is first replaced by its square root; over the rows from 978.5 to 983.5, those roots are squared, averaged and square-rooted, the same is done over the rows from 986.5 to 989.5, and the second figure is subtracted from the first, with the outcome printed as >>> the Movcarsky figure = -0.16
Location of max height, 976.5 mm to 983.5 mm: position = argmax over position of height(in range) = 982.0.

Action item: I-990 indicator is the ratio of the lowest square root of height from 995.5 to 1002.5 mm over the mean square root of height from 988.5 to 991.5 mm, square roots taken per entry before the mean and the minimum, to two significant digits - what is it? 0.95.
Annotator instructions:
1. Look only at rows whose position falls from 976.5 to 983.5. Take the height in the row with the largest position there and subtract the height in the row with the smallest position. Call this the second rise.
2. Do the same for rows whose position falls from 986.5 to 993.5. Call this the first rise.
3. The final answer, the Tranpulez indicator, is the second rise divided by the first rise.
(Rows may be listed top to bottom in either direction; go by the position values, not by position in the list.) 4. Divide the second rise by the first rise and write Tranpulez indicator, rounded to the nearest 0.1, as -0.7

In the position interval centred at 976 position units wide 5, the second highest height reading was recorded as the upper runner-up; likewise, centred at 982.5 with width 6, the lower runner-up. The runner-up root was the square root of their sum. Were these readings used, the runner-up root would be 9.20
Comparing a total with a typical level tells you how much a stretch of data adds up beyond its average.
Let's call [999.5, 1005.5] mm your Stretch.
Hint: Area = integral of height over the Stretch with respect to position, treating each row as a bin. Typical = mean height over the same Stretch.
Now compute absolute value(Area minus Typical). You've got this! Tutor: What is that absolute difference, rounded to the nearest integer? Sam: 215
